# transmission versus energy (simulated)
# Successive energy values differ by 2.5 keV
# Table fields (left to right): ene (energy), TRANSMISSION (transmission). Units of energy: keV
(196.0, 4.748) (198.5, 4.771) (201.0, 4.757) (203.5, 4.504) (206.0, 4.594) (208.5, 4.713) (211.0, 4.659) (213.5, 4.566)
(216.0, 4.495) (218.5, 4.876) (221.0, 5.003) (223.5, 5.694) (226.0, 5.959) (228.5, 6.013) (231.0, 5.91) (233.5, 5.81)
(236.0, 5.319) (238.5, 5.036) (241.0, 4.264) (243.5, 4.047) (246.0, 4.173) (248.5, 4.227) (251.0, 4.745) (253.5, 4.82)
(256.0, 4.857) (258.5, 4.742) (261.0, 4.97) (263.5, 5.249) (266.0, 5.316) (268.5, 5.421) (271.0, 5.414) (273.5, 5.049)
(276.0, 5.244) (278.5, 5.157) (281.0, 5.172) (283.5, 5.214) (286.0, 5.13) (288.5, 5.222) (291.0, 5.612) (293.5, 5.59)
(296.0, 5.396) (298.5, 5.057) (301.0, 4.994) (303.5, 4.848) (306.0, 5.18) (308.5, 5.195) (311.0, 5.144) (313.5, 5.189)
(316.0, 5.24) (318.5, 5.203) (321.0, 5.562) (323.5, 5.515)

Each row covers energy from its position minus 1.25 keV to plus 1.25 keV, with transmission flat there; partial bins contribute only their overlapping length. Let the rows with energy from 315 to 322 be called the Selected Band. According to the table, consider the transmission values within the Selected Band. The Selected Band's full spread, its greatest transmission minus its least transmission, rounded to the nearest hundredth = 0.36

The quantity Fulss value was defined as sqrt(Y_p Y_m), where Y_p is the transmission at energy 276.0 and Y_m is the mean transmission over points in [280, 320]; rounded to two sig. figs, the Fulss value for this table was 5.2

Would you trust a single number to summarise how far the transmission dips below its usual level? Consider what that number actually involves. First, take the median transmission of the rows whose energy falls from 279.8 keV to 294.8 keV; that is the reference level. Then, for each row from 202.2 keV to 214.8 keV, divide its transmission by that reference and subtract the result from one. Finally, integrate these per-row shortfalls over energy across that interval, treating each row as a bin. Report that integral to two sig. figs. 1.5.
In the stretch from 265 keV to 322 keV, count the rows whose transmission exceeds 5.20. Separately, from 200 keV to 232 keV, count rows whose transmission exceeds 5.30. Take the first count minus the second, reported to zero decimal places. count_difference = 8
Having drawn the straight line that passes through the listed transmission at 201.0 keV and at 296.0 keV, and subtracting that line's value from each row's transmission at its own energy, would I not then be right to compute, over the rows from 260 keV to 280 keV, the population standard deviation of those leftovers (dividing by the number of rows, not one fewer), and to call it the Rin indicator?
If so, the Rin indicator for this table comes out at 0.2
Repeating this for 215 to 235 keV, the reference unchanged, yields 0.5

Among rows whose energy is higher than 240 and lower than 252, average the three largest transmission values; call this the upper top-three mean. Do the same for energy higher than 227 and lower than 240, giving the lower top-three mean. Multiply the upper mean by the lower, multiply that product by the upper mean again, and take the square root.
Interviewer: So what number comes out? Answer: 10.7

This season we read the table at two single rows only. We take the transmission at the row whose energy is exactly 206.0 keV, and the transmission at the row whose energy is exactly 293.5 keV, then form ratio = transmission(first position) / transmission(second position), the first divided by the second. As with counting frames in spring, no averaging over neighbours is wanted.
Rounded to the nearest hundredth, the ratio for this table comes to 0.82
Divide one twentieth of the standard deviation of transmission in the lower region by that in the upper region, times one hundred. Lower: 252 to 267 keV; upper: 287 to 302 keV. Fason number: 4.5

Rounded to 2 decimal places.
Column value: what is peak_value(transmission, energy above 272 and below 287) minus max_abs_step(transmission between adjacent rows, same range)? 5.05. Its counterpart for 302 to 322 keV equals 5.20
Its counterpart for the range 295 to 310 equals 5.06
